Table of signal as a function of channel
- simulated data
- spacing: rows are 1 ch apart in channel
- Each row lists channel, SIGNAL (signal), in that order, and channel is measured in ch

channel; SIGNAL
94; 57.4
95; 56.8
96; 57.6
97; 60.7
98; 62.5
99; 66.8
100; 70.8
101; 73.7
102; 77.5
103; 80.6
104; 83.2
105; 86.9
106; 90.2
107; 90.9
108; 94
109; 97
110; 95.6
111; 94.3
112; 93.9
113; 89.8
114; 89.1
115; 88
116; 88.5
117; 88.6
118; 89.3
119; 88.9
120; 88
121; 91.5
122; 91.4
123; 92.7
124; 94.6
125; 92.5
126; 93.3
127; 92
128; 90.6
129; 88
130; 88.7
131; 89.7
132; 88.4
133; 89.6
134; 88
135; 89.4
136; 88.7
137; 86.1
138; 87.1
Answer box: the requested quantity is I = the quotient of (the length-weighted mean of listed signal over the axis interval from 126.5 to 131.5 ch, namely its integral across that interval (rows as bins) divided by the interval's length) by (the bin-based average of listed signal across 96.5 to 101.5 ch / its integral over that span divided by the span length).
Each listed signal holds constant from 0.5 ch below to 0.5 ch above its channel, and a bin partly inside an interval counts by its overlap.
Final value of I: 1.34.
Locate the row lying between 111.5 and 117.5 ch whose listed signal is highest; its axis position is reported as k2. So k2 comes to 112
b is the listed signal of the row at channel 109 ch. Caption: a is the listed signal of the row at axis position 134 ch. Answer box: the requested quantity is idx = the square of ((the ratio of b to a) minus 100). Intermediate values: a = 88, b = 97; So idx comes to 9781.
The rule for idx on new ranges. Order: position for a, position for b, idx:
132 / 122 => 9794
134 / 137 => 9805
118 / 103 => 9820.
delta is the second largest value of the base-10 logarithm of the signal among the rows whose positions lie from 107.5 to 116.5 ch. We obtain 1.98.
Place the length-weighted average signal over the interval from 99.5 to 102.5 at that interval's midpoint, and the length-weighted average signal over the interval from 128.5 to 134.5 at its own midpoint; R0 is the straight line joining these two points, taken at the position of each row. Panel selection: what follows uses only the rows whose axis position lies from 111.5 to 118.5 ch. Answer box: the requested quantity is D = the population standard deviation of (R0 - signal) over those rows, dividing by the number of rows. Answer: 2.6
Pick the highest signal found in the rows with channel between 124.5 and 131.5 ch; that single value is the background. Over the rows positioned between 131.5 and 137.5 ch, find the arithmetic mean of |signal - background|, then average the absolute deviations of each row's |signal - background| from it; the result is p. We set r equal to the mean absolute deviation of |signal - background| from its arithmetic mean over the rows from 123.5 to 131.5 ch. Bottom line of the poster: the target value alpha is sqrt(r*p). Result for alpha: 1.2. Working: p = 0.88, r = 1.60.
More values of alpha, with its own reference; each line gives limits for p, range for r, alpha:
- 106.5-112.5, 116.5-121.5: 1.0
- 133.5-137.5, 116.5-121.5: 1.0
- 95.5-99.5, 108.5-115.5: 2.0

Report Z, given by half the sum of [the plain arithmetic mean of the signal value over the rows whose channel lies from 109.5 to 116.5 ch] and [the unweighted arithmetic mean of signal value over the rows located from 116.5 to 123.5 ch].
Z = 91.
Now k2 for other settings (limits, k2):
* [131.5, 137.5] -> 133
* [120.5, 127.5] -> 124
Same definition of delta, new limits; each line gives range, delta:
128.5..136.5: 1.95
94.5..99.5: 1.80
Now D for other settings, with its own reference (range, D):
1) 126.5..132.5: 2.1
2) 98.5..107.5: 6.8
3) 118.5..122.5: 1.1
